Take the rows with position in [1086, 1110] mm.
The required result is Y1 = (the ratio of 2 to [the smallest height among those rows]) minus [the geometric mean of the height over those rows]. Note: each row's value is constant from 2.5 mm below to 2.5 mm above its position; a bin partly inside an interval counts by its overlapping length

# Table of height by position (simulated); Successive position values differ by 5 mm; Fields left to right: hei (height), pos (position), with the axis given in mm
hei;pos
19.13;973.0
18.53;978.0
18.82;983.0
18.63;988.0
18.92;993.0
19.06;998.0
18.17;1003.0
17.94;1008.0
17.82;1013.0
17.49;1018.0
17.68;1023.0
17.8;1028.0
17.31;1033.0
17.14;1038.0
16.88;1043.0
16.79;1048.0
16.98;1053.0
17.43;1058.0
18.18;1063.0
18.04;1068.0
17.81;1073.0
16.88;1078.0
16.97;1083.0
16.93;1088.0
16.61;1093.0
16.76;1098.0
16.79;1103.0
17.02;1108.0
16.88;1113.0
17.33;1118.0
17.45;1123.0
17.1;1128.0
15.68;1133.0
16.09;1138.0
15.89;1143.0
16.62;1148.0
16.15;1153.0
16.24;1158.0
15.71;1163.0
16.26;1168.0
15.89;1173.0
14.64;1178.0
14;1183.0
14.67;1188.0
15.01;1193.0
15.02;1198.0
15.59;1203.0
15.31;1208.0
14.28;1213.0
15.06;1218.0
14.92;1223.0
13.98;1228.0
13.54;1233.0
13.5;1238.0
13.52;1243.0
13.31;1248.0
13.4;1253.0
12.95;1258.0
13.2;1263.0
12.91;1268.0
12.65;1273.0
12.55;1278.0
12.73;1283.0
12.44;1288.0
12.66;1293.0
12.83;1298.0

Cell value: -17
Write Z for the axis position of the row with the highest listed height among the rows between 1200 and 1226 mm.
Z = 1203.0 mm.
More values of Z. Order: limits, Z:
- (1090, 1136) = 1123.0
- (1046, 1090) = 1063.0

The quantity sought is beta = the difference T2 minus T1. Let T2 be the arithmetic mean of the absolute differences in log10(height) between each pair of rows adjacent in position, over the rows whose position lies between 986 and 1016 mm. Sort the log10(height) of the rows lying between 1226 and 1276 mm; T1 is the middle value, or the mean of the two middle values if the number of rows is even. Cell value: -1.12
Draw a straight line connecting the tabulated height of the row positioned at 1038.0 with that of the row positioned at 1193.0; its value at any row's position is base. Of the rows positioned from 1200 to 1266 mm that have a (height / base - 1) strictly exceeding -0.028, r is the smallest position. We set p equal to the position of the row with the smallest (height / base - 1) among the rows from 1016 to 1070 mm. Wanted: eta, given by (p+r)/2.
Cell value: 1125.5 mm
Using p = 1048.0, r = 1203.0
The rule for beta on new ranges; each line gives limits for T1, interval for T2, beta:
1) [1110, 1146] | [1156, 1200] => -1.21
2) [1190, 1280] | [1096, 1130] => -1.13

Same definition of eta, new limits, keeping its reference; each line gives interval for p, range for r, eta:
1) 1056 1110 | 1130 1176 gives 1113.0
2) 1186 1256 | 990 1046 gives 1120.5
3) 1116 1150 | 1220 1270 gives 1178.0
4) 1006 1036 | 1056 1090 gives 1038.0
